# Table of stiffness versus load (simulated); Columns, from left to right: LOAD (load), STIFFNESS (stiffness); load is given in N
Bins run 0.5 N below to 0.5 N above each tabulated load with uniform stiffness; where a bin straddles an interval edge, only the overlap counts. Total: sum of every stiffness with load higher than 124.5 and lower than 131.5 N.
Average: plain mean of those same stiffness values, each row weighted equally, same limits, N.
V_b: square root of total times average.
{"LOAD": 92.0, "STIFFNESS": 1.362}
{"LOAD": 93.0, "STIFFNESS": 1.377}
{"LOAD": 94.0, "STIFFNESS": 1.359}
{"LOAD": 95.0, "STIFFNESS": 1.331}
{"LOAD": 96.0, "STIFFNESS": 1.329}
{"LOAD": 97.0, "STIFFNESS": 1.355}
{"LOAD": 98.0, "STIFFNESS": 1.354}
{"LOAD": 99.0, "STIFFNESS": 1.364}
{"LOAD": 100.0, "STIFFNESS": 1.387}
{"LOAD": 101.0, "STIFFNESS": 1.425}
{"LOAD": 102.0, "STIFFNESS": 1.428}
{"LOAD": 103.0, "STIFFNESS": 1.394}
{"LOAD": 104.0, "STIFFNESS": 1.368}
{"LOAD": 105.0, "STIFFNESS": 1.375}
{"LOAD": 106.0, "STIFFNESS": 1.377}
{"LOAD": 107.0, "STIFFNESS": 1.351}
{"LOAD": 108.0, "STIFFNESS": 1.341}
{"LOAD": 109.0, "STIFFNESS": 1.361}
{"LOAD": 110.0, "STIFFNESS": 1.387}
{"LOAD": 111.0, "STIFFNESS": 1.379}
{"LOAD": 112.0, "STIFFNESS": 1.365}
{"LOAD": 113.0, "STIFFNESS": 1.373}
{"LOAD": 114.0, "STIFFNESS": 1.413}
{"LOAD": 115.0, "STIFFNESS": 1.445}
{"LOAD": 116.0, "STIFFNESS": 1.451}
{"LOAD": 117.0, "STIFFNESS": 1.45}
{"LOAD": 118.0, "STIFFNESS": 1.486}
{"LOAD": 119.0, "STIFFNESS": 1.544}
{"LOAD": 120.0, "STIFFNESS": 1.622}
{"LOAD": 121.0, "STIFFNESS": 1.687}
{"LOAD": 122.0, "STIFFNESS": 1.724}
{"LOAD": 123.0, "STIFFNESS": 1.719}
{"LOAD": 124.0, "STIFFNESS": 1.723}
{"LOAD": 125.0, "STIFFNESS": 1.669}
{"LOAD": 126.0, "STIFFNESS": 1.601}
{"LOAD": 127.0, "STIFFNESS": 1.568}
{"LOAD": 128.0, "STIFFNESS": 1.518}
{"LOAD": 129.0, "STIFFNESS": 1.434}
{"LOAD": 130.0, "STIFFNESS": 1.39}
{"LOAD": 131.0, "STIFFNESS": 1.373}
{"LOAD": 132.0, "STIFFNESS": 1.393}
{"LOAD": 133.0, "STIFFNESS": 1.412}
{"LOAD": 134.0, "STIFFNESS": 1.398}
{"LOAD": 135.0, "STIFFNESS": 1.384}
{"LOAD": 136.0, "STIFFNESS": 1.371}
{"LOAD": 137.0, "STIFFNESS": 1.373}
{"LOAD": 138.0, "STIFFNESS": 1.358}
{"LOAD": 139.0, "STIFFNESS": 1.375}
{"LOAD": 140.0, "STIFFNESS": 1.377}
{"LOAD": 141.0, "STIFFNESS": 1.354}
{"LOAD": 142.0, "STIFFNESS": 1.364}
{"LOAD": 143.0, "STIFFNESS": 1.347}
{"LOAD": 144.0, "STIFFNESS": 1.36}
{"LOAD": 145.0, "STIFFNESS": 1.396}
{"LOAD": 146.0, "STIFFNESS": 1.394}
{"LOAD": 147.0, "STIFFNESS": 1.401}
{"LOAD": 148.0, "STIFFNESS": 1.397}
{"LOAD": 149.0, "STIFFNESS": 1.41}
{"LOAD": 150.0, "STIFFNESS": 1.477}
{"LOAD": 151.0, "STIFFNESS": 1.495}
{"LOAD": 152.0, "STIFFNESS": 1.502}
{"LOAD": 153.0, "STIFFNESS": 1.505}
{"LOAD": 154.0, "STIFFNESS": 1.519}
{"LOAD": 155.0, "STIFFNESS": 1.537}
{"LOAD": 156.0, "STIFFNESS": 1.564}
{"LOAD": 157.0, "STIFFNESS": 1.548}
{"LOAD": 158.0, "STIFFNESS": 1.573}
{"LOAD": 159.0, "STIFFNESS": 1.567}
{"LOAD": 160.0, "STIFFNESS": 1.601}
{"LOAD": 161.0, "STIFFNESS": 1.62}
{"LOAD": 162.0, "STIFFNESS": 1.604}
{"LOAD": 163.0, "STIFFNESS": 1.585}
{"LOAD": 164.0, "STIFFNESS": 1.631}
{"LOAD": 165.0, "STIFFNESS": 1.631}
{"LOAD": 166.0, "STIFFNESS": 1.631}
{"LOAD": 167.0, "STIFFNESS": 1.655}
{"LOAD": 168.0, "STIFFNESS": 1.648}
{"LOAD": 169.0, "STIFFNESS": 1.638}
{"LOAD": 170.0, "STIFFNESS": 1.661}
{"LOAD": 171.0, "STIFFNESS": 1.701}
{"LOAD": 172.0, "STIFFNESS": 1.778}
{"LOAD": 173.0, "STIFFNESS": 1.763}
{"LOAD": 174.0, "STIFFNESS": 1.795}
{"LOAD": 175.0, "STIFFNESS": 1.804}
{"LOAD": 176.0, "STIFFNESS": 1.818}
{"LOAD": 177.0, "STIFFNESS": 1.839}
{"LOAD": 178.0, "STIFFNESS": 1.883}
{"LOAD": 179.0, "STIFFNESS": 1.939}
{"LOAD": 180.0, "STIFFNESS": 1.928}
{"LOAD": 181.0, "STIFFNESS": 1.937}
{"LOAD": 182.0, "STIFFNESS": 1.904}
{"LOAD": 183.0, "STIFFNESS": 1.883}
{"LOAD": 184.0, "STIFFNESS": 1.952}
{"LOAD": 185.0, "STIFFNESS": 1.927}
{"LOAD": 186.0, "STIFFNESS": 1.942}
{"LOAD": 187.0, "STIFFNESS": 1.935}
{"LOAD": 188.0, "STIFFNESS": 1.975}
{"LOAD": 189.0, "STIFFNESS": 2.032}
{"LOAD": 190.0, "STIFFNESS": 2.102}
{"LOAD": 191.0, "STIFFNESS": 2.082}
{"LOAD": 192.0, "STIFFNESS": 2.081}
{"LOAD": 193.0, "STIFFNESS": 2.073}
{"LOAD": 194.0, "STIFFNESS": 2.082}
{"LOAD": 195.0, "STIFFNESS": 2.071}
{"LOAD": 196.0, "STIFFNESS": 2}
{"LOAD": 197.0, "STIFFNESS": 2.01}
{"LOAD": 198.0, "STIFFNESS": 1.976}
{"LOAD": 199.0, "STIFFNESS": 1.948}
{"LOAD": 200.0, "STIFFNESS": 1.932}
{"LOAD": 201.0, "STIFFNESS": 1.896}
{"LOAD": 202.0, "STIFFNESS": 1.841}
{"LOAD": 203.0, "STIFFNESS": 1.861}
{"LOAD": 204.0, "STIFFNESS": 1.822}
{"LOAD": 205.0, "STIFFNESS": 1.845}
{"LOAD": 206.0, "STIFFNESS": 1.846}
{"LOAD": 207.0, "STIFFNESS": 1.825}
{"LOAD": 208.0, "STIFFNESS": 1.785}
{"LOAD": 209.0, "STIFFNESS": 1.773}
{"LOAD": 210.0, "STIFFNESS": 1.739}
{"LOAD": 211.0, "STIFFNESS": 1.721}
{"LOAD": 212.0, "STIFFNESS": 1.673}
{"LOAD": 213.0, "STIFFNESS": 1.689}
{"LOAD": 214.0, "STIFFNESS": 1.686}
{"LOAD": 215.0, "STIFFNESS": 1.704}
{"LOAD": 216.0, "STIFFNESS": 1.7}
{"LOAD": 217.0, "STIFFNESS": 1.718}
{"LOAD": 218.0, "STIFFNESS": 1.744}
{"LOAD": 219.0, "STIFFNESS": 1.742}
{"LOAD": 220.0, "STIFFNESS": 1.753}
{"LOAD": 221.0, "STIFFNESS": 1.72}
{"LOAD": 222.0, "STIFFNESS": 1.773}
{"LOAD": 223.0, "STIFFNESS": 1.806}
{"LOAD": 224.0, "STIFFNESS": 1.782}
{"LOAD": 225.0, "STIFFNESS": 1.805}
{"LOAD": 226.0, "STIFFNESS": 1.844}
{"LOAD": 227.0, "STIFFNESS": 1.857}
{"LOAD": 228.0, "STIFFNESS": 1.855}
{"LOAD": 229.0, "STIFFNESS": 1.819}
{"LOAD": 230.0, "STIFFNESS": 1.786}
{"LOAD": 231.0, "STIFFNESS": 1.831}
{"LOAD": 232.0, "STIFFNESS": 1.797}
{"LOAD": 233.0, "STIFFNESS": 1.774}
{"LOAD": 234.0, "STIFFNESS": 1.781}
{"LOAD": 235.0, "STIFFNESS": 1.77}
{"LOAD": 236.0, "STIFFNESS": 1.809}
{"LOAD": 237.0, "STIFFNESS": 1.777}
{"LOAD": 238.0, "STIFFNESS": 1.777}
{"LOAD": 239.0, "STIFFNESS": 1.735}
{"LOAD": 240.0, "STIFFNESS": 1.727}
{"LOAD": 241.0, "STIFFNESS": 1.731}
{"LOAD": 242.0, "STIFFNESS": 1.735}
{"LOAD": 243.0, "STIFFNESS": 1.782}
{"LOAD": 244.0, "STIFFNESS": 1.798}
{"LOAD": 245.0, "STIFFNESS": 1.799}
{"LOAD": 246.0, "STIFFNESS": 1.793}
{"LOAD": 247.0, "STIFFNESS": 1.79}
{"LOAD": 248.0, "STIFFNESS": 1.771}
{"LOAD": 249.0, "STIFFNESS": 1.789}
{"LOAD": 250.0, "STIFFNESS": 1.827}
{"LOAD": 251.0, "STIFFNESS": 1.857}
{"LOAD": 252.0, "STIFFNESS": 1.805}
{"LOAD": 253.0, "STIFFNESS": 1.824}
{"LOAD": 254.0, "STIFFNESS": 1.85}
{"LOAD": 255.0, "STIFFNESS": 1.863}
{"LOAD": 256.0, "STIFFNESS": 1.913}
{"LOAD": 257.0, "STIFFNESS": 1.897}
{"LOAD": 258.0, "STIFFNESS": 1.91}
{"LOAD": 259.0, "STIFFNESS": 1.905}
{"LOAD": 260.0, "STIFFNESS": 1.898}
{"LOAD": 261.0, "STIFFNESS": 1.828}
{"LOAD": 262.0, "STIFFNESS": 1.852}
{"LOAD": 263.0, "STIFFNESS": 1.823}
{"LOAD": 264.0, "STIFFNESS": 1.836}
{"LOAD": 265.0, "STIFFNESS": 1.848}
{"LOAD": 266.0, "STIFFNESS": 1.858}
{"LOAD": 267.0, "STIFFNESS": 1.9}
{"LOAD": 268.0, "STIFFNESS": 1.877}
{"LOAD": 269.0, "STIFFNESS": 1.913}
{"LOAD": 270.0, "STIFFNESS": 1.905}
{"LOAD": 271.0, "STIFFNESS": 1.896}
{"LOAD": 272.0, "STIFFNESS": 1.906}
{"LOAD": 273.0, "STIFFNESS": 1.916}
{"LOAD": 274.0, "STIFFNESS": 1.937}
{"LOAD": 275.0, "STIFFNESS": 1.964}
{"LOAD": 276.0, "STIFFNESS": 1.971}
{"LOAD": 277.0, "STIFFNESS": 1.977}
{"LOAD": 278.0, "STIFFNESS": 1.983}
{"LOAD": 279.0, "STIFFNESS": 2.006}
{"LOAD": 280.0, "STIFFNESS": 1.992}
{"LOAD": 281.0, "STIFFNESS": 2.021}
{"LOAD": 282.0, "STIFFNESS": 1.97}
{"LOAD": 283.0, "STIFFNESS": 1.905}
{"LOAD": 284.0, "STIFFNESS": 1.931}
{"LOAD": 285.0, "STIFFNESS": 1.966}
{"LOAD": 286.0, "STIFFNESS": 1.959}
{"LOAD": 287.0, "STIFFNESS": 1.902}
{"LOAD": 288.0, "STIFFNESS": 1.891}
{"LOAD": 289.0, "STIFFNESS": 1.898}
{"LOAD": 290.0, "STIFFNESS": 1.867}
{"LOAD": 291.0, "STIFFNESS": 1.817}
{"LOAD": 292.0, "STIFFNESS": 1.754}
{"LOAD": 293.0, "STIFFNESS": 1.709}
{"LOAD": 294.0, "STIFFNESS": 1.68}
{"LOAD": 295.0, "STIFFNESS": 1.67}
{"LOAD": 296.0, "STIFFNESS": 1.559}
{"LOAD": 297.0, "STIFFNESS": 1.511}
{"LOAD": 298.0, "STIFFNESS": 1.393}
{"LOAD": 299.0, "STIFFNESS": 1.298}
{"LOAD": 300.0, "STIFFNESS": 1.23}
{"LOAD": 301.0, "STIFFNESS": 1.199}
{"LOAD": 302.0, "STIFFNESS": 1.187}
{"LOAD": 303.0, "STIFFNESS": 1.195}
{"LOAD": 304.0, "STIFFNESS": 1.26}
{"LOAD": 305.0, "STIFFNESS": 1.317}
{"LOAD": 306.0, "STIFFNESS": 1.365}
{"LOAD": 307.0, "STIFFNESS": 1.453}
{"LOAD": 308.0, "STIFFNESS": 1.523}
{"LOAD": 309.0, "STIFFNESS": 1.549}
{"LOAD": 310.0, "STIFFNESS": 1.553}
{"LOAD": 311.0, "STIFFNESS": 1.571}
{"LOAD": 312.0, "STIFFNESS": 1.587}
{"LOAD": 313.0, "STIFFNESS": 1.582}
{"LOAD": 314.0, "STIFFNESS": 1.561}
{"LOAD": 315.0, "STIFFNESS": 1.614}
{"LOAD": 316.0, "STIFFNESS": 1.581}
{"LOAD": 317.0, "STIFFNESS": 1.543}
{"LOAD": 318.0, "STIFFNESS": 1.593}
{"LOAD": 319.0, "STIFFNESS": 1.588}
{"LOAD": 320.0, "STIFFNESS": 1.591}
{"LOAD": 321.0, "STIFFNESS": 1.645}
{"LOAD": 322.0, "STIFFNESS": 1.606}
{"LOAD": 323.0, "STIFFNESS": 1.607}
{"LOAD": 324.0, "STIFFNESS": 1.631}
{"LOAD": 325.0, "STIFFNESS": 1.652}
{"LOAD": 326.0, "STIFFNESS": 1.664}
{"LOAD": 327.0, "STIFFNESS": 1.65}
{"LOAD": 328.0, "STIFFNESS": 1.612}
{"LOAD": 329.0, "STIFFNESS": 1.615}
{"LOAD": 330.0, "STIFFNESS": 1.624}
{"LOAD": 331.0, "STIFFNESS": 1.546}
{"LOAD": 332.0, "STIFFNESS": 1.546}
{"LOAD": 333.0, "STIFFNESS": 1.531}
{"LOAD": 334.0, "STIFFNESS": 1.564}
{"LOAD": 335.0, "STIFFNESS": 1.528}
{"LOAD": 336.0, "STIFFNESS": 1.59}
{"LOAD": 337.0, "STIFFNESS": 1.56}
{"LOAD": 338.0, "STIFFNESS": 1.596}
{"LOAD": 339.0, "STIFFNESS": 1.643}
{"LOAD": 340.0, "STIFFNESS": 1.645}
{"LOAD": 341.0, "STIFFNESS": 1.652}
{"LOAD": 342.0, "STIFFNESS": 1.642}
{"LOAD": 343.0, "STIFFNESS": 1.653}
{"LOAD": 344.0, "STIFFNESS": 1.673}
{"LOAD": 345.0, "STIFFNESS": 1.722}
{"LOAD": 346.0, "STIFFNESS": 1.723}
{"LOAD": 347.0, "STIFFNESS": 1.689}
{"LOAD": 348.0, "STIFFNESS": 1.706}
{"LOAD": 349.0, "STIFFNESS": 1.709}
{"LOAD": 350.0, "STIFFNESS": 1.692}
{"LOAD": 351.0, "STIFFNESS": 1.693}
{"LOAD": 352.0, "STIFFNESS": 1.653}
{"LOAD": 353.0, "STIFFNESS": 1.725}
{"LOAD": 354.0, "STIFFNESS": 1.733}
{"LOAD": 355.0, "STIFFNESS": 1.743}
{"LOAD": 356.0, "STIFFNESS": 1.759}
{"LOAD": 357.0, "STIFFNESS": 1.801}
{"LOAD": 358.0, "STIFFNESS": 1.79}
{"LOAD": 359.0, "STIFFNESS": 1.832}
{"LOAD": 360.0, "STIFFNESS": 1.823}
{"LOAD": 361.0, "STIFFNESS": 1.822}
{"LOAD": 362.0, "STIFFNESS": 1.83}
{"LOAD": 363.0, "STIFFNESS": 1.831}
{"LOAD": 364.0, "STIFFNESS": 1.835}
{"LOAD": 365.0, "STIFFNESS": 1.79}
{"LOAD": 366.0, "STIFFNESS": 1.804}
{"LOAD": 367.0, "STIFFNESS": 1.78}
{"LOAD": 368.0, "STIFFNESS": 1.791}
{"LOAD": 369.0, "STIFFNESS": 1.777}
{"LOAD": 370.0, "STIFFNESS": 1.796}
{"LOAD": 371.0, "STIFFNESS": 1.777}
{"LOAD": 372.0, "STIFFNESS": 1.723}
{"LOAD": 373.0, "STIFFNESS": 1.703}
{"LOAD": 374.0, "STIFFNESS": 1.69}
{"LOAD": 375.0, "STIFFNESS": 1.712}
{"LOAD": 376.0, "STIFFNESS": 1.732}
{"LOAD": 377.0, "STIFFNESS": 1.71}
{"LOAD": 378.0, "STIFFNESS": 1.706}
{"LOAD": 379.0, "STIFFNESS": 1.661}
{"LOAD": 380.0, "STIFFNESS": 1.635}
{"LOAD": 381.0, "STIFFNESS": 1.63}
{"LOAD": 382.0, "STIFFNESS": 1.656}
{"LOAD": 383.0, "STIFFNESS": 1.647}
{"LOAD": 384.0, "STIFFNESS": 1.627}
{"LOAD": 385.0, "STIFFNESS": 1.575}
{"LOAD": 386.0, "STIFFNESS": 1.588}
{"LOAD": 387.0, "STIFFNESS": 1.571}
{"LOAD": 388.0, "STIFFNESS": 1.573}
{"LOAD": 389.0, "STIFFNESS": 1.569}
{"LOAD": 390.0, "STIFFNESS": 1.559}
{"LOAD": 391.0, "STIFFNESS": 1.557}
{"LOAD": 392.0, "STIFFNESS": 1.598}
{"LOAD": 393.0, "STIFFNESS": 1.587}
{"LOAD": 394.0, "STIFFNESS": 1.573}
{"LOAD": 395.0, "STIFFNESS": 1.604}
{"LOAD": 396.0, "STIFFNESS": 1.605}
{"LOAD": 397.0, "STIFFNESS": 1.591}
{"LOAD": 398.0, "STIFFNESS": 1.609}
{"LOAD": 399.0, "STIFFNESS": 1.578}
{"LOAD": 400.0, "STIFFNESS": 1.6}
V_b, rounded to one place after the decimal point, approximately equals 4.0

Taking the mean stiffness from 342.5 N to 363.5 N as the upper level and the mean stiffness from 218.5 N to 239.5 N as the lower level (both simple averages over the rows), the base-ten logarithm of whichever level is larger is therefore 0.25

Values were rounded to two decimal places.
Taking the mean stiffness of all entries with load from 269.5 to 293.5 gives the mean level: 1.92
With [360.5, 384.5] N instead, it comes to 1.74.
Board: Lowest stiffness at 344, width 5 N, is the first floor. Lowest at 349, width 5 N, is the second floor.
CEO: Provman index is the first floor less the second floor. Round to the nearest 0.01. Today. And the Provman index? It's -0.05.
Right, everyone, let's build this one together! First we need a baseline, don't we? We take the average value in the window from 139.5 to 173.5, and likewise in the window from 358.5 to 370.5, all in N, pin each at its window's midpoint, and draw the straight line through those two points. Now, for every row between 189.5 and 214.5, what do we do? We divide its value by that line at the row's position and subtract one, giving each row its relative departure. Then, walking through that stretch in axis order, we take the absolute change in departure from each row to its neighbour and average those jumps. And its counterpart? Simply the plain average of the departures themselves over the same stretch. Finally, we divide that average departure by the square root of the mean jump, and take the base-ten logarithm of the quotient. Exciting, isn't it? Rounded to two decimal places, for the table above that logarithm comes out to 0.18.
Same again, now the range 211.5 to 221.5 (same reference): -0.19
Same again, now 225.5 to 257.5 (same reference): -0.08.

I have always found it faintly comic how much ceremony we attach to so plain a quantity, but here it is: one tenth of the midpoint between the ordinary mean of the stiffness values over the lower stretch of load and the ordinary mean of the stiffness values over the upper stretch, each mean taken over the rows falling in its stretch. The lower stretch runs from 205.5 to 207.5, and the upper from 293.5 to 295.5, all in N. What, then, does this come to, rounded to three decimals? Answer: 0.176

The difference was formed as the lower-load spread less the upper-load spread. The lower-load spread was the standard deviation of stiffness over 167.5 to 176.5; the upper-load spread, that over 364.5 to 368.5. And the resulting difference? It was 0.06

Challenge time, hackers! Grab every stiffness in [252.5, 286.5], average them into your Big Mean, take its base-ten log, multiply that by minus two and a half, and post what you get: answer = -0.70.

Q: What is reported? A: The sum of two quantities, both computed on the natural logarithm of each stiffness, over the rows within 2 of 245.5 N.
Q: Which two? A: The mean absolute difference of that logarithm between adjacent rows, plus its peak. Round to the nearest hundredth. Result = 0.59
